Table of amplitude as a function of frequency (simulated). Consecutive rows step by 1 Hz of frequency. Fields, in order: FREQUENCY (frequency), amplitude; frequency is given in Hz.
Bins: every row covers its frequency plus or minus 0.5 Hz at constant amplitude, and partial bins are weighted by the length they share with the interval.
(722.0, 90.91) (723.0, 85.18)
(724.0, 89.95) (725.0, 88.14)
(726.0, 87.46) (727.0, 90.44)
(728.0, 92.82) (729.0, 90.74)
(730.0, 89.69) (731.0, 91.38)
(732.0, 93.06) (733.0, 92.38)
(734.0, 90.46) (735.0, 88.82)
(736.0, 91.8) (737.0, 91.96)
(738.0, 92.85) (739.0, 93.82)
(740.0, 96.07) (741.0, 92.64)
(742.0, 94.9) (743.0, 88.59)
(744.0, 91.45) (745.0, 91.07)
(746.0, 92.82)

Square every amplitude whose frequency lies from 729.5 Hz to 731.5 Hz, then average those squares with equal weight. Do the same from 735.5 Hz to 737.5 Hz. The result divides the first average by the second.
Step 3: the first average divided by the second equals 0.971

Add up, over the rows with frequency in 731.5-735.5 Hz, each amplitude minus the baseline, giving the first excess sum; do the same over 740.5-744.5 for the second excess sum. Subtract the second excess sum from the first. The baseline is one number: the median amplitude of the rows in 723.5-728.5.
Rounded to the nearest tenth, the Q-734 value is -2.9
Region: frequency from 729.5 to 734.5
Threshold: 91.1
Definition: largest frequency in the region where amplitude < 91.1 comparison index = 734.0 Hz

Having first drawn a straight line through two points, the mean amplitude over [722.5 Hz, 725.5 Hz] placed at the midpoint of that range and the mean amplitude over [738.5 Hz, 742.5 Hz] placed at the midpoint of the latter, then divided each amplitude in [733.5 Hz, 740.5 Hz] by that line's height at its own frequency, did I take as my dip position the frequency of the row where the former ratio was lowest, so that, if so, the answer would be 735.0 Hz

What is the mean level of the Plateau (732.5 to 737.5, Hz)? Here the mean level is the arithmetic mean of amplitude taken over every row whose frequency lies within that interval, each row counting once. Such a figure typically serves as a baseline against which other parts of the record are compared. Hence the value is 91.1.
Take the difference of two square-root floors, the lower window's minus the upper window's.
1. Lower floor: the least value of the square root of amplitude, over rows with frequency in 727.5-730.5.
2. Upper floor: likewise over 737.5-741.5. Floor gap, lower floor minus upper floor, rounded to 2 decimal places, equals -0.15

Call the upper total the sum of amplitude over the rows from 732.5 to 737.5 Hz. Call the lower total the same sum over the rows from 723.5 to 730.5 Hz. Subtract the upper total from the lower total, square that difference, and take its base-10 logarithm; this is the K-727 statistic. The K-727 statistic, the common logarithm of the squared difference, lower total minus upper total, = 4.5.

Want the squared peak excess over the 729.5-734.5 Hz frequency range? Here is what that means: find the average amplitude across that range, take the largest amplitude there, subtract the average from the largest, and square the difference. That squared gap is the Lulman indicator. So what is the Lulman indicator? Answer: 2.8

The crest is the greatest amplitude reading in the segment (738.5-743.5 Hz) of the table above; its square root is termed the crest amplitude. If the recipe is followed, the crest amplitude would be 9.80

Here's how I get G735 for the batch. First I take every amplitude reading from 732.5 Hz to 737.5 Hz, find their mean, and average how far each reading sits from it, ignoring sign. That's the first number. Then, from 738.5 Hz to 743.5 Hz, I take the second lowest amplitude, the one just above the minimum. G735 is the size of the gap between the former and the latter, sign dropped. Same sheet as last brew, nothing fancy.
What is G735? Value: 91.5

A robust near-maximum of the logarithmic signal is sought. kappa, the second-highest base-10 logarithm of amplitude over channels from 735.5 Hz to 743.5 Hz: 1.98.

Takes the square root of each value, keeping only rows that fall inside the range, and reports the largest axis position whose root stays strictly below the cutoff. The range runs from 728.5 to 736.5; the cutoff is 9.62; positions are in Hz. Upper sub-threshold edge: 736.0 Hz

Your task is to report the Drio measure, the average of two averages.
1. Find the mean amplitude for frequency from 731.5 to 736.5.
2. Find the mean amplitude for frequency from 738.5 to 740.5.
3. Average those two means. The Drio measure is 93.1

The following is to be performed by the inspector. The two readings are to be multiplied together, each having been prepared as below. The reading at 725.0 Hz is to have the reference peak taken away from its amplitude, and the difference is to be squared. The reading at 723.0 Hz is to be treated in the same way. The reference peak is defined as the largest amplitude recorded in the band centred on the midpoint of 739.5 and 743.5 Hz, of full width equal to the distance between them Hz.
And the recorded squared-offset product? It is 7458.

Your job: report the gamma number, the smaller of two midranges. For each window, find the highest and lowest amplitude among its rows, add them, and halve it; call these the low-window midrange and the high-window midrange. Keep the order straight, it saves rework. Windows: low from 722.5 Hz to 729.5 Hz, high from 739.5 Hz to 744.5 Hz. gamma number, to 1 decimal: 89.0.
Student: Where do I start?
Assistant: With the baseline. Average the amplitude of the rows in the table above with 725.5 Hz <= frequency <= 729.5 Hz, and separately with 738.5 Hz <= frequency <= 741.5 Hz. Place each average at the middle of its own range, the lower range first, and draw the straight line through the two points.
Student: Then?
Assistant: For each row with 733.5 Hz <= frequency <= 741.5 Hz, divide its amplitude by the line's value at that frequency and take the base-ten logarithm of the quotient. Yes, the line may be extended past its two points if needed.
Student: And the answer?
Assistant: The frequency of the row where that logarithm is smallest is 735.0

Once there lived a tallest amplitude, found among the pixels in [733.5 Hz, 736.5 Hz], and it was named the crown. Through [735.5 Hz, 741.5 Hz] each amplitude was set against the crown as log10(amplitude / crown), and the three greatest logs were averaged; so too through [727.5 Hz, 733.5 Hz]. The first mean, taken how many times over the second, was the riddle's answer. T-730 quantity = 2.5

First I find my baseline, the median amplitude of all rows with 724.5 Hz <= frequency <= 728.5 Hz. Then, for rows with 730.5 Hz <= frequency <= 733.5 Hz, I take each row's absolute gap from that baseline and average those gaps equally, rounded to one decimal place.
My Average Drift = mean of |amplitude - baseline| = 3.0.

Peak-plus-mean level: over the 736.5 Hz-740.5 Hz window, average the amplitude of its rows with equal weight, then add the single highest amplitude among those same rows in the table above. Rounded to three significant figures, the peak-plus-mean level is 190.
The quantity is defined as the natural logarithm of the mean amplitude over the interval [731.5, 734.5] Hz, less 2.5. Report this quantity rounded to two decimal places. 2.02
